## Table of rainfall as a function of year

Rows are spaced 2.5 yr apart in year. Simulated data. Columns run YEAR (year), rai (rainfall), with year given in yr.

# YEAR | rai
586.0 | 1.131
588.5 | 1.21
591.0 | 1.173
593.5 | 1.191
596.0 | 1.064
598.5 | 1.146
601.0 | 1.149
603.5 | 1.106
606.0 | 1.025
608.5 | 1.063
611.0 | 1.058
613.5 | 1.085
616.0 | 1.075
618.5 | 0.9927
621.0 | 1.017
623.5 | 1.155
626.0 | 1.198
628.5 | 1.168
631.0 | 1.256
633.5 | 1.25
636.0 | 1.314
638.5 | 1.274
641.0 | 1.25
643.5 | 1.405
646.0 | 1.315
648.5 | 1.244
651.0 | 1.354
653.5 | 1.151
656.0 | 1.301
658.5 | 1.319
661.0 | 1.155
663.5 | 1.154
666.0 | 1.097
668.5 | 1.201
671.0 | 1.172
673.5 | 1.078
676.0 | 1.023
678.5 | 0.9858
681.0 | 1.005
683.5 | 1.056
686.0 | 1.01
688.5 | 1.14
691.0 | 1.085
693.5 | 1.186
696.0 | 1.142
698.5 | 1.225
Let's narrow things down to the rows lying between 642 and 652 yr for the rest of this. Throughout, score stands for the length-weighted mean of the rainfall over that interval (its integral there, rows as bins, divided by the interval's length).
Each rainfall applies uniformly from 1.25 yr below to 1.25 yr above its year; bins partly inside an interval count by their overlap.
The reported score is 1.33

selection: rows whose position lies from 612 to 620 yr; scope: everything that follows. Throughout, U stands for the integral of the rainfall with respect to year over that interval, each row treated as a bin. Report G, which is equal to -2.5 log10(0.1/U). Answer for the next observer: 4.81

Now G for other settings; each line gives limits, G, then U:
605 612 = 4.66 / 7.3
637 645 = 5.05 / 10.5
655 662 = 4.86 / 8.8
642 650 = 5.06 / 10.6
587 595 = 4.94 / 9.5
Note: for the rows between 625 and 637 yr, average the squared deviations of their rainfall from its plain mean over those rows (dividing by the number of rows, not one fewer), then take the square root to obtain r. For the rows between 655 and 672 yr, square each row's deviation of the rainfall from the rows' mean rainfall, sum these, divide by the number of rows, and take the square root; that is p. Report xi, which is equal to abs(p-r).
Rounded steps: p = 0.075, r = 0.050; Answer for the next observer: 0.025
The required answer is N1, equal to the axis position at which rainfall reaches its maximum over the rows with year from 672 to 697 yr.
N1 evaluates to 693.5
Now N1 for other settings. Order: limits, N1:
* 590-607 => 593.5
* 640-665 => 643.5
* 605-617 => 613.5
